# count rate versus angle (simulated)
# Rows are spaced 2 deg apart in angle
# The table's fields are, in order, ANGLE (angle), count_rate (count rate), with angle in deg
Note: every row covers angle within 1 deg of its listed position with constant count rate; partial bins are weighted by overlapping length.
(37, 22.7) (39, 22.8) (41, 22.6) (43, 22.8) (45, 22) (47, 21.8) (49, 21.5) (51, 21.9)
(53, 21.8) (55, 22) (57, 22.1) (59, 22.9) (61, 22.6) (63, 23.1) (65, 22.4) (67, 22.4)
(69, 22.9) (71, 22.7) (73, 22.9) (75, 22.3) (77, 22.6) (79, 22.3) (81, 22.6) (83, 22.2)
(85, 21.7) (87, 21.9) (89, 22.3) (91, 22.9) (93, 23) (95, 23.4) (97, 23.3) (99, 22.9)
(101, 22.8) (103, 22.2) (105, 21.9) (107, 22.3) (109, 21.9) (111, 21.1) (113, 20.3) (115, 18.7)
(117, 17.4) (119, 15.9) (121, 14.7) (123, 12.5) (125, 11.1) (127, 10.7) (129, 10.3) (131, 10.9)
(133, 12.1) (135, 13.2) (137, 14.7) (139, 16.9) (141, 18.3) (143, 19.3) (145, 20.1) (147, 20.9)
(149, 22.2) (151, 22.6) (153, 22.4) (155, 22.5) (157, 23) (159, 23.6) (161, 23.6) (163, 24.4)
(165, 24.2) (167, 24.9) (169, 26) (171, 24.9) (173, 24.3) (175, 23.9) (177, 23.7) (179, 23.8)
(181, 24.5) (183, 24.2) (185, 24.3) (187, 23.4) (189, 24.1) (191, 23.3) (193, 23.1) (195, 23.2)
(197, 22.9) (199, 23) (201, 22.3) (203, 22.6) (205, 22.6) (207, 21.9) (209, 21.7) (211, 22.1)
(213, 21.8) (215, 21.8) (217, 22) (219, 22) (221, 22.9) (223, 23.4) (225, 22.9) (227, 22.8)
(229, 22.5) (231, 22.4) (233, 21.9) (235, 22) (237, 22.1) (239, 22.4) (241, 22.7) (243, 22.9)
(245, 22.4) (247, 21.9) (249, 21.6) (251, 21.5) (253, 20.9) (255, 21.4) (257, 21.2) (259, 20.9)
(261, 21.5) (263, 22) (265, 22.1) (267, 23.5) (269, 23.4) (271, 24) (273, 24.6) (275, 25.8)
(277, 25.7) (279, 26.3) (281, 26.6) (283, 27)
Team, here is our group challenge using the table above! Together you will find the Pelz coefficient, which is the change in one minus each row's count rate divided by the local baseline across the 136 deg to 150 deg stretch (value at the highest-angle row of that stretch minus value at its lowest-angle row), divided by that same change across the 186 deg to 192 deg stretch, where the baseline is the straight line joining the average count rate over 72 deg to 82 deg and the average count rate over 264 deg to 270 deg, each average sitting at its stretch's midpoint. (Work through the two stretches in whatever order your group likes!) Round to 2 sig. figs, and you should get -68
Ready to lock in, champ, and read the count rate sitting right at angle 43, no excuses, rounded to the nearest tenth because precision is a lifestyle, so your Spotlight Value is 22.8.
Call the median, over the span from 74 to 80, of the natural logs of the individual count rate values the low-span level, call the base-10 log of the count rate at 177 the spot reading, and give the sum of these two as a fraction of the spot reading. 3.26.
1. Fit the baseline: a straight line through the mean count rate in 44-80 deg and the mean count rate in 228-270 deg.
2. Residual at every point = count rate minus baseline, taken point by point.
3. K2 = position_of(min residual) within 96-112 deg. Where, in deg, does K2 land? 111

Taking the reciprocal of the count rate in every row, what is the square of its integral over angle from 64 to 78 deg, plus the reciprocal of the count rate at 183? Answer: 0.43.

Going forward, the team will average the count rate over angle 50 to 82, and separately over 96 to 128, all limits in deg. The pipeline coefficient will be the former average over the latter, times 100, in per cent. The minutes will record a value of 120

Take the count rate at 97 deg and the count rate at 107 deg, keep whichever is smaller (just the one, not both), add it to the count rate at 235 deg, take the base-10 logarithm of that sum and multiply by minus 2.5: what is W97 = -4.12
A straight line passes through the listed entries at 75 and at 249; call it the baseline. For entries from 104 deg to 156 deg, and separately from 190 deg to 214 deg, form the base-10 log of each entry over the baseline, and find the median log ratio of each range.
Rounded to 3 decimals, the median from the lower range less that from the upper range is -0.093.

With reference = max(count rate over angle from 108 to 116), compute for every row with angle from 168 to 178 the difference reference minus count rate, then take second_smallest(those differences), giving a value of -3.0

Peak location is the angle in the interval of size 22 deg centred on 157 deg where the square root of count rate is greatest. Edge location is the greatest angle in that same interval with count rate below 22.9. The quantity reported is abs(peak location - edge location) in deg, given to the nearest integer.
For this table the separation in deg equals 12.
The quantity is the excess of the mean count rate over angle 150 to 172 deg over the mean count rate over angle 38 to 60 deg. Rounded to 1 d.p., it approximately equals 1.6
